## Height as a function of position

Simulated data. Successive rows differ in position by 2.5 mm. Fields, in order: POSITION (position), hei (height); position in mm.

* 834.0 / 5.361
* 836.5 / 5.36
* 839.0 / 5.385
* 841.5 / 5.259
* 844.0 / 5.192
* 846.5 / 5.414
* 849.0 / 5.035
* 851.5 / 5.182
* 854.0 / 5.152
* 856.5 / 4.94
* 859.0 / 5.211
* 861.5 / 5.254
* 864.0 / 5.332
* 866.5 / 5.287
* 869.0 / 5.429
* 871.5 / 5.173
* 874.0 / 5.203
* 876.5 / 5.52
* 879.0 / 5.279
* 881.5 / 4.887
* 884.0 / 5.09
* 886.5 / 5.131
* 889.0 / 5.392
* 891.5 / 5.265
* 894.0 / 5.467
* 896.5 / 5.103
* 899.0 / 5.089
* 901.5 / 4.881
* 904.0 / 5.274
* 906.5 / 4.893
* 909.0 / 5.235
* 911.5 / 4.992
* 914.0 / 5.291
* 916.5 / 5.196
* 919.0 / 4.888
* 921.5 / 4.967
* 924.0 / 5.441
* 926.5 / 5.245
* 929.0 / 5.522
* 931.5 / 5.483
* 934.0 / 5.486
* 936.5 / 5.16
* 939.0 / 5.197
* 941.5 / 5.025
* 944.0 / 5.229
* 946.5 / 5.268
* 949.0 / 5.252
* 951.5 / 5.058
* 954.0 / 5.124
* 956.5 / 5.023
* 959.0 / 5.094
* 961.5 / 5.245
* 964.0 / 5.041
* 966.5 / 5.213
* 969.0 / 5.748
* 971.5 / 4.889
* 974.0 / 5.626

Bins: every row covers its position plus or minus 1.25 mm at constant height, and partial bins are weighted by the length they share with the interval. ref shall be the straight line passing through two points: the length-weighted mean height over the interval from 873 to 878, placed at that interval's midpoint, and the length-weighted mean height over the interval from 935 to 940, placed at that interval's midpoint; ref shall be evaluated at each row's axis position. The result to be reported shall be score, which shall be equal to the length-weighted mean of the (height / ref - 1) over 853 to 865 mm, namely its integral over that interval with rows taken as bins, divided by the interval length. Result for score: -0.04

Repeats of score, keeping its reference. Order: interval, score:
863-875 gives -0.02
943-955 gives 0.00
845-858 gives -0.05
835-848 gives -0.03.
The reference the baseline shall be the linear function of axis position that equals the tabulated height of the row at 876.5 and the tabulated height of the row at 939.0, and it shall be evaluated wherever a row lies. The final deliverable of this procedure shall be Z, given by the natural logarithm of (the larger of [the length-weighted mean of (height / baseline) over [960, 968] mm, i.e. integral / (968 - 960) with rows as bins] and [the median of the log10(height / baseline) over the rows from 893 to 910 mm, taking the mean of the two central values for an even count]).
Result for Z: 0.02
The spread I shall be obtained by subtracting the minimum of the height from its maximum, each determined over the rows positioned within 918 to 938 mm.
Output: 0.63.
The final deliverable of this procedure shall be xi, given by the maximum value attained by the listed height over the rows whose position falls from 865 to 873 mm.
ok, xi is 5.429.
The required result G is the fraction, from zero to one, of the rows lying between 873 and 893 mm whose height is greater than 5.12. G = 0.75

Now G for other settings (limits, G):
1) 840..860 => 0.75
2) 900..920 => 0.50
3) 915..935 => 0.75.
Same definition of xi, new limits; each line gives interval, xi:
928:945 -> 5.522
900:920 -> 5.291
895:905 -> 5.274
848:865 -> 5.332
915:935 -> 5.522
